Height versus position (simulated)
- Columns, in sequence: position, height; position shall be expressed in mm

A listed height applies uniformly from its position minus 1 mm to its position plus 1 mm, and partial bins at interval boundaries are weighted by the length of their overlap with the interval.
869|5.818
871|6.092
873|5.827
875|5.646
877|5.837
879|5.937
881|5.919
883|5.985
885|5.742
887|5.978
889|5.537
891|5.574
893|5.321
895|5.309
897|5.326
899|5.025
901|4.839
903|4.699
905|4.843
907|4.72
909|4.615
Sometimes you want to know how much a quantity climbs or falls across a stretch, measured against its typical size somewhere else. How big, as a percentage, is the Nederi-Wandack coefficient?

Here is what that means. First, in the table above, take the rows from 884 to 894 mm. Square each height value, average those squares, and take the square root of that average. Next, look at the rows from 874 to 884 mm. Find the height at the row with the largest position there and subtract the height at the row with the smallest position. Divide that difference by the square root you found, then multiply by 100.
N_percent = 6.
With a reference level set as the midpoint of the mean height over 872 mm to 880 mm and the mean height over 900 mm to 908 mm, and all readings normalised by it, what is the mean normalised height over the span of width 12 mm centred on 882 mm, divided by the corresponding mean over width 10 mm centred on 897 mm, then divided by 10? 0.114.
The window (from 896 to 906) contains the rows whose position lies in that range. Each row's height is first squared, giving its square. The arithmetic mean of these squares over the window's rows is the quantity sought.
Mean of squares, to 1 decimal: 24.5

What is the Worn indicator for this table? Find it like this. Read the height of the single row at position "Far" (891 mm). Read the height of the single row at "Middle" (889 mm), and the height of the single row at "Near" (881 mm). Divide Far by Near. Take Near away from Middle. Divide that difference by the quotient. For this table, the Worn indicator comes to -0.41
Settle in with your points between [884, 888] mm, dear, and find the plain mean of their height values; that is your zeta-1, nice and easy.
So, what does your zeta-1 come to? 5.9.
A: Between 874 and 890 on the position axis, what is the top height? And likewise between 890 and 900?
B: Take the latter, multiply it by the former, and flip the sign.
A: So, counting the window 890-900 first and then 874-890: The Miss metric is -33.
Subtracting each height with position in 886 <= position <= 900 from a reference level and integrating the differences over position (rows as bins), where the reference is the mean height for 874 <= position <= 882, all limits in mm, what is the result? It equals 5.5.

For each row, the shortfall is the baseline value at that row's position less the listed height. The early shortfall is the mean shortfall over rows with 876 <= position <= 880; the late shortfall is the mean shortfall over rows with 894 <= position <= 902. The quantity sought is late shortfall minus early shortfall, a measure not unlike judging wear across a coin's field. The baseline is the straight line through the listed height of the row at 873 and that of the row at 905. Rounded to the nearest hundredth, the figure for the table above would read 0.15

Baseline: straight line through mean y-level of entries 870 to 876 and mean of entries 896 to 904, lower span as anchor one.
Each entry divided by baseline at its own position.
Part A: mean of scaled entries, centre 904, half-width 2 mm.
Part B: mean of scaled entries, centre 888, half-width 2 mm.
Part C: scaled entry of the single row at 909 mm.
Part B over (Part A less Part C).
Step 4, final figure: -1138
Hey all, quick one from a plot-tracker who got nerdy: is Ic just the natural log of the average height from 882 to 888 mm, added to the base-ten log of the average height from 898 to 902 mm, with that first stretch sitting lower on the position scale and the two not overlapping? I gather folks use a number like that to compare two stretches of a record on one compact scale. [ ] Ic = 2.47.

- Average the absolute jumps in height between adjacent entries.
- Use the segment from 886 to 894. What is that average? 0.244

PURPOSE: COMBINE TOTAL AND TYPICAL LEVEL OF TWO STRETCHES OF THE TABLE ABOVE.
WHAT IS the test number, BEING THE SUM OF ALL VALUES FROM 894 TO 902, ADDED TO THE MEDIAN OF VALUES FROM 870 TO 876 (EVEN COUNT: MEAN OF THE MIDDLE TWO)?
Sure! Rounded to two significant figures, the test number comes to 26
